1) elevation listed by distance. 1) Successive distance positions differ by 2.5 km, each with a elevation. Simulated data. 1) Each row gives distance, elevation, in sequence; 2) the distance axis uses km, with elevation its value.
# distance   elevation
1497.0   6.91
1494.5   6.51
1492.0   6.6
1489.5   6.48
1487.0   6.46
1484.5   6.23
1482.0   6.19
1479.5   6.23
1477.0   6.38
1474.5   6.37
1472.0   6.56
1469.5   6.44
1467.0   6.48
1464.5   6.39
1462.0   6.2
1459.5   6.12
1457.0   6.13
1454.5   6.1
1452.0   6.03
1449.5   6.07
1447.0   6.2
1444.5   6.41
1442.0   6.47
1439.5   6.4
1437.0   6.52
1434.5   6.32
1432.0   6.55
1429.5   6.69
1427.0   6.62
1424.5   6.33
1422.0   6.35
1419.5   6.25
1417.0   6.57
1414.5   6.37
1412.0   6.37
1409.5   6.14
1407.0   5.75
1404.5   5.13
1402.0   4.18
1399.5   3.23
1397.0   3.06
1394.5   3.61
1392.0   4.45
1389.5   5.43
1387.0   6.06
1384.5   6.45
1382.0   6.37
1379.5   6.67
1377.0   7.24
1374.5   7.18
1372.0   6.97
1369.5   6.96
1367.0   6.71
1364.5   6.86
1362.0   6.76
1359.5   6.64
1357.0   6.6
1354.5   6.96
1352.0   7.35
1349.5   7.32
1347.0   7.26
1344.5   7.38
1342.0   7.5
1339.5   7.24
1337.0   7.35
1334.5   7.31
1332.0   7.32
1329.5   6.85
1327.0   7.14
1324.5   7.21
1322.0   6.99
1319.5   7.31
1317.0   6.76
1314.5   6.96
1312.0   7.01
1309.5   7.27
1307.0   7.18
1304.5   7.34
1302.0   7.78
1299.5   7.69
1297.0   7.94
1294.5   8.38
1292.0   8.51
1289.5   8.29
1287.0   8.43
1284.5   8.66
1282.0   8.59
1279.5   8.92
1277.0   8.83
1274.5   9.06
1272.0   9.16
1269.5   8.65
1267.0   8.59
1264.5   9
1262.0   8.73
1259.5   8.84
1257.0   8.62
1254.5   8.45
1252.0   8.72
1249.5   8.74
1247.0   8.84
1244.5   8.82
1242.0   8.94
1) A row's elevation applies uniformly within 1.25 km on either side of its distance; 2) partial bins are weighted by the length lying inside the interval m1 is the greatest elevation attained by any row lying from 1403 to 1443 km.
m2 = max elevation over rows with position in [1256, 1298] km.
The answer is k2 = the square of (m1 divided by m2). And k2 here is 0.5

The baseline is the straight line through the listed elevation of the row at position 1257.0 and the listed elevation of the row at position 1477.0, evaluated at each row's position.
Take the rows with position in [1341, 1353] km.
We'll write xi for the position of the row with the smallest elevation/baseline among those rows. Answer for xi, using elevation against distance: 1347.0 km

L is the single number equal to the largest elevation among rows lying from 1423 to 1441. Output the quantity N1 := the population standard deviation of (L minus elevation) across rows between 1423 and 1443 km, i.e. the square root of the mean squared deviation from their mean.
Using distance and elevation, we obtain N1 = 0.12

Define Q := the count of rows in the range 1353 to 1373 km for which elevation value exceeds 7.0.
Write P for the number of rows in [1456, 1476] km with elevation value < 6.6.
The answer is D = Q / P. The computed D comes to 0.0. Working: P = 8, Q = 0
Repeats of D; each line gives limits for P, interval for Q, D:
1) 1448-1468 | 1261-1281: 1.0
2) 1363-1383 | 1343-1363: 4.0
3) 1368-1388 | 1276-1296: 2.7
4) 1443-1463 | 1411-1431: 0.0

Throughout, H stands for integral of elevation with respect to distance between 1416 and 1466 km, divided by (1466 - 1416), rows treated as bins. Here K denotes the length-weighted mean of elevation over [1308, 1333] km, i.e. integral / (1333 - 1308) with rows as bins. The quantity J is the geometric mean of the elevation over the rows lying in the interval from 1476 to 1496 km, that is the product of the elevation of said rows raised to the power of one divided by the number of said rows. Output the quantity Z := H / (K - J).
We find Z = 9.1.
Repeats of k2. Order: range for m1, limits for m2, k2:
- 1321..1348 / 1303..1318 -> 1.0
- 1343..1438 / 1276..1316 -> 0.7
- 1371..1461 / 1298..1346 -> 0.9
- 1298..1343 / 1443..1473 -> 1.4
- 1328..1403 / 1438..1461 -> 1.3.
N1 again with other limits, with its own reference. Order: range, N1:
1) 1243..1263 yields 0.12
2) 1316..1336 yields 0.21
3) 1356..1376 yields 0.18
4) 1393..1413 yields 1.25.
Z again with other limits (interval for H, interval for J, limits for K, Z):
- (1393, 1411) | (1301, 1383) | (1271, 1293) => 2.7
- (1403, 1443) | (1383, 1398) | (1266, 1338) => 2.0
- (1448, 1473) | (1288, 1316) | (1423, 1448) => -5.2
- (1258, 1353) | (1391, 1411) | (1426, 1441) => 3.6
